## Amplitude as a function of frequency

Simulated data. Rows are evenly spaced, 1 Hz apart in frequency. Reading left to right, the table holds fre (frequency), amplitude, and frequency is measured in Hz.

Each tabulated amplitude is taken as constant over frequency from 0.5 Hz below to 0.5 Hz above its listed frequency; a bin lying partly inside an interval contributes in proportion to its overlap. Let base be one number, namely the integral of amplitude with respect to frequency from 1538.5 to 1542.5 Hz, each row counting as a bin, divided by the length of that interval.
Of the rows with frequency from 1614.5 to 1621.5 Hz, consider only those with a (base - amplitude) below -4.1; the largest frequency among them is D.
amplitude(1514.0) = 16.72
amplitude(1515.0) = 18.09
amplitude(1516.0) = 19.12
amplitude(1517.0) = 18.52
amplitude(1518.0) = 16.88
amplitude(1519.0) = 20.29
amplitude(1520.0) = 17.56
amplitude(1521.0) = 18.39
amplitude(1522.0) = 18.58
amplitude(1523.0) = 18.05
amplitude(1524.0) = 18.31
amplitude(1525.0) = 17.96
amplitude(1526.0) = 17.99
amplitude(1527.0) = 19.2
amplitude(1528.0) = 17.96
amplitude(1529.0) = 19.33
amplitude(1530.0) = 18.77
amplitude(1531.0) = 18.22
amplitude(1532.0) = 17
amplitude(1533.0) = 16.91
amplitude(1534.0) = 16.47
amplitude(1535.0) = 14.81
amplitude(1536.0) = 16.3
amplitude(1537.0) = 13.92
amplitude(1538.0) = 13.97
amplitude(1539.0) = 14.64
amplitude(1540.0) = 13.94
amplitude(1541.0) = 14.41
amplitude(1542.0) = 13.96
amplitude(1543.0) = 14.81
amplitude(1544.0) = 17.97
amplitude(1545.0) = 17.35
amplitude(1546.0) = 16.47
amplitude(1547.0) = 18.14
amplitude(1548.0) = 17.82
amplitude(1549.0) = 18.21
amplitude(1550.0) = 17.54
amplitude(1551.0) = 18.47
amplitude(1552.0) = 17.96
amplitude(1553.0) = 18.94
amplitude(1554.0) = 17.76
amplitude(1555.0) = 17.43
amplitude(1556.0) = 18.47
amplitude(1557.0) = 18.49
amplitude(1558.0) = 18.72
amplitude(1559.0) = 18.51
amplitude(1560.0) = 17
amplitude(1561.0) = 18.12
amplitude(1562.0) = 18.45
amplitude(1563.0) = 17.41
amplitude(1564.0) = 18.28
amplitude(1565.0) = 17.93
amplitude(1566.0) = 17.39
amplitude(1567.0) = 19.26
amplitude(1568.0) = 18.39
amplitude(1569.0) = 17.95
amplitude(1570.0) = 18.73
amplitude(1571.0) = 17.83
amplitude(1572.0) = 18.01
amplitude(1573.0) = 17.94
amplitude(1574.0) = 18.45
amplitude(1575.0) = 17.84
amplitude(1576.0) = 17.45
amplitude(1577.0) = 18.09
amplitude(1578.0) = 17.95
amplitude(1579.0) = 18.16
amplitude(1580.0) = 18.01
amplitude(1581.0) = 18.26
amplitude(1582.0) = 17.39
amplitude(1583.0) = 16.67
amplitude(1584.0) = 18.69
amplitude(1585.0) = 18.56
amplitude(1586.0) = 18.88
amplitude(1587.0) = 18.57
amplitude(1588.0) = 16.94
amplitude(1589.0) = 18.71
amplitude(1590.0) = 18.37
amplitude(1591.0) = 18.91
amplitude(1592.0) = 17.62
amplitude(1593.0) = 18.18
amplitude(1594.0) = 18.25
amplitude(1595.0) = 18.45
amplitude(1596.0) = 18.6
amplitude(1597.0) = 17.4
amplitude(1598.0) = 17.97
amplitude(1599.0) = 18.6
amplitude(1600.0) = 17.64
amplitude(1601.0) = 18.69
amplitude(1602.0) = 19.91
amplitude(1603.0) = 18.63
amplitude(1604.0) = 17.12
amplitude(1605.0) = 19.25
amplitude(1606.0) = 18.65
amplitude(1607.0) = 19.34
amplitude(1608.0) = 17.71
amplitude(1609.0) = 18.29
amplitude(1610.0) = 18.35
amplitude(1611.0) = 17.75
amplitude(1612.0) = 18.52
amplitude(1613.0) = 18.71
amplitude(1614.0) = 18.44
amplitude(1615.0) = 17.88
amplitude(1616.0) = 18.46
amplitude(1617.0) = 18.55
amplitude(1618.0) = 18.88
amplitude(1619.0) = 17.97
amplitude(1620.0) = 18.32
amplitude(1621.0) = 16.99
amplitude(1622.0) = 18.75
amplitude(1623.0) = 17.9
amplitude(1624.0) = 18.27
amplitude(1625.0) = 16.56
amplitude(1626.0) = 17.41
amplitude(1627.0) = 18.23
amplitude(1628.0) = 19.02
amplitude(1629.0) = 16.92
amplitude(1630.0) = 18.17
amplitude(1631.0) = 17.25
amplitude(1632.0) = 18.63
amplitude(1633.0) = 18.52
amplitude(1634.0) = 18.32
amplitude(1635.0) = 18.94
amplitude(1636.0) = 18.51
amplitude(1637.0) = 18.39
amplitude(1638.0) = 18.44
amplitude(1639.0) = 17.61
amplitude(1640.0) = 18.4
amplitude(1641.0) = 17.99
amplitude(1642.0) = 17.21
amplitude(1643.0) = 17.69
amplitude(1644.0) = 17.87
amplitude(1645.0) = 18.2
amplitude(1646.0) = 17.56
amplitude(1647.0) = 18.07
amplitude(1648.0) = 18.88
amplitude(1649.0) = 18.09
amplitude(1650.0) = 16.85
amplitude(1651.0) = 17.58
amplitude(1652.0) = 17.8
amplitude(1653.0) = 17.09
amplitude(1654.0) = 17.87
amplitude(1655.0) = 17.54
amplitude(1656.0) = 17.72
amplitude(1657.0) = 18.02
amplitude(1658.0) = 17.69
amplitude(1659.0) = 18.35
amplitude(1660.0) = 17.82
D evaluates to 1618.0 Hz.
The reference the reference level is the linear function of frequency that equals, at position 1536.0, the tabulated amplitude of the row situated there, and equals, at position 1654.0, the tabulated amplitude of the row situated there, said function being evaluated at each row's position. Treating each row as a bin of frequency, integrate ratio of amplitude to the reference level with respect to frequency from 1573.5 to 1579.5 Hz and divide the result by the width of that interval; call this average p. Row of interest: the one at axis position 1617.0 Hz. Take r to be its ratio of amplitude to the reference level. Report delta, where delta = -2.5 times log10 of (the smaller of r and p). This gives -0.071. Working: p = 1.07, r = 1.07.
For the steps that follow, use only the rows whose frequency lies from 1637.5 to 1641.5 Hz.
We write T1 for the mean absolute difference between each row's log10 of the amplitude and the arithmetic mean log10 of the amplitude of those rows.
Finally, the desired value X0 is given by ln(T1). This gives -4.9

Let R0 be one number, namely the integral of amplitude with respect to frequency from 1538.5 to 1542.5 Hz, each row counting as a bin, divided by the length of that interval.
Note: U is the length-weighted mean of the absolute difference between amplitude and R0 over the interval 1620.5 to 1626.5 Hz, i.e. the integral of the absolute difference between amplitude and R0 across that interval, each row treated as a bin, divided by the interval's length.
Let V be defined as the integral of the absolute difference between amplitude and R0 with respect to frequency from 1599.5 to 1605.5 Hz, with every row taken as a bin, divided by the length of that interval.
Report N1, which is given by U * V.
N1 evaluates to 14.7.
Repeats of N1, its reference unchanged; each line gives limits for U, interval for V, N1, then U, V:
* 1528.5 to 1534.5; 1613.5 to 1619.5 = 14.6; 3.55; 4.13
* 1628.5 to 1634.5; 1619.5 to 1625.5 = 13.3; 3.73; 3.56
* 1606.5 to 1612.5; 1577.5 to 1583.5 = 14.3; 4.09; 3.50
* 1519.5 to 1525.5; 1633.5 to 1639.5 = 16.1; 3.90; 4.13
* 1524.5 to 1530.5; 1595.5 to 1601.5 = 16.8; 4.30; 3.91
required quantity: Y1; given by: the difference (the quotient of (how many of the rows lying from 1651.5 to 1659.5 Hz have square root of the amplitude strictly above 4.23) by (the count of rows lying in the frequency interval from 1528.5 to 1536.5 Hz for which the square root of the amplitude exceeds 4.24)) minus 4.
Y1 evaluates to -3.3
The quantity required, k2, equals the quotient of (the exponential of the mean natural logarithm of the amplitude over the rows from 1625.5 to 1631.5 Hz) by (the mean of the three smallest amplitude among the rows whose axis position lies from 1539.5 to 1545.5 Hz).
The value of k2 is 1.26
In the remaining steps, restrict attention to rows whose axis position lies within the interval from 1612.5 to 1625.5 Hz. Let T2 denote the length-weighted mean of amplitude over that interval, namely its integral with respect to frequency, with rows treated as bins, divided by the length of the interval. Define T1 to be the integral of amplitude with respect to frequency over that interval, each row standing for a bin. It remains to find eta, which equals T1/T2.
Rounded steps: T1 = 236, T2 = 18.1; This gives 13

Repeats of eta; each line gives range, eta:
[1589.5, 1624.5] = 35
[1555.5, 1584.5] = 29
